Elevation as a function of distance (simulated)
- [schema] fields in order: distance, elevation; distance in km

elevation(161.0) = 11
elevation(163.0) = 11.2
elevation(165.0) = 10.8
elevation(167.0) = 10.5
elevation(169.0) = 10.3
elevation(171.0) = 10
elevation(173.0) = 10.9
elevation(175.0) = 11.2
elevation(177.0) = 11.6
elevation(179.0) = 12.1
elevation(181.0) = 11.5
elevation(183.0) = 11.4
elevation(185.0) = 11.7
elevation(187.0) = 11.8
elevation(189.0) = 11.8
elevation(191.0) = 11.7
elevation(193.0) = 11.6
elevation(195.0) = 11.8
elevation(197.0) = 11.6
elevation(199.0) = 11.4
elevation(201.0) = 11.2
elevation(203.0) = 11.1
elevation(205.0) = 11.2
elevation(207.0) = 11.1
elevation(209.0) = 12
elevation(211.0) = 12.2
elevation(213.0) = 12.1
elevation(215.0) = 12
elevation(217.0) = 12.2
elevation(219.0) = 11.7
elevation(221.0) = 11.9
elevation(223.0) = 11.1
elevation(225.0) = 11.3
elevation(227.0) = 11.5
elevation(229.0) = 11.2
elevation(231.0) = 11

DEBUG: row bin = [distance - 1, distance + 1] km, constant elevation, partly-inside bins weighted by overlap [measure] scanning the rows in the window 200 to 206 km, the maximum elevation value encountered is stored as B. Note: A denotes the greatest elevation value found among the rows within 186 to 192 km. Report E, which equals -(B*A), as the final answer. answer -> -132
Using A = 11.8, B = 11.2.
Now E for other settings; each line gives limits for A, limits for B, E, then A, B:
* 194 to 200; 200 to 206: -132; 11.8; 11.2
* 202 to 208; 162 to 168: -125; 11.2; 11.2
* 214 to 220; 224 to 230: -140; 12.2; 11.5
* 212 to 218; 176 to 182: -148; 12.2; 12.1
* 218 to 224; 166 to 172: -125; 11.9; 10.5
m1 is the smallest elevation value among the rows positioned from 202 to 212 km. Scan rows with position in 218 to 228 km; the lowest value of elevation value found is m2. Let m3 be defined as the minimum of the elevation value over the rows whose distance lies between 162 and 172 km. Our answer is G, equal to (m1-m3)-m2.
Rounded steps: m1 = 11.1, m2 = 11.1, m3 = 10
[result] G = -10.0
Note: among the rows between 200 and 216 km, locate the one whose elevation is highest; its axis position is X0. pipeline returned 211.0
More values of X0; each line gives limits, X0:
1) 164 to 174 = 173.0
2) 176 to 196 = 179.0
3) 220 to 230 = 221.0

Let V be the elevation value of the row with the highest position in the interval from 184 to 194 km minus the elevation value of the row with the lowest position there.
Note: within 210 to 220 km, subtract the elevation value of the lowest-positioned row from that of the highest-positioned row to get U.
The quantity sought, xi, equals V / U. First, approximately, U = -0.5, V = -0.1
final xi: 0.2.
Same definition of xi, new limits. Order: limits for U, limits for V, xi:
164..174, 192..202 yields -4.0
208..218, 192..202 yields -2.0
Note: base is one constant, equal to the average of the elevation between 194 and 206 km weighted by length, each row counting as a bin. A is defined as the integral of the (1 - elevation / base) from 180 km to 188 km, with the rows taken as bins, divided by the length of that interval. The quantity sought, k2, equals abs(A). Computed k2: 0.019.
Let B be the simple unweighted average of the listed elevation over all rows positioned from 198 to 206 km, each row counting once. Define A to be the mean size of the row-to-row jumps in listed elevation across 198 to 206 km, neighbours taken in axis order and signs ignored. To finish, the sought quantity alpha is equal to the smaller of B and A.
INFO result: 0.13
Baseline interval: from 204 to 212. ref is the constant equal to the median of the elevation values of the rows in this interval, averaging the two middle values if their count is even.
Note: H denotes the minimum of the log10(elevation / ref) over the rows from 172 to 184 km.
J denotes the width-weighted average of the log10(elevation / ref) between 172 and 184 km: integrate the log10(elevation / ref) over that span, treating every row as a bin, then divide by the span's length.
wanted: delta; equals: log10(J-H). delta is -1.67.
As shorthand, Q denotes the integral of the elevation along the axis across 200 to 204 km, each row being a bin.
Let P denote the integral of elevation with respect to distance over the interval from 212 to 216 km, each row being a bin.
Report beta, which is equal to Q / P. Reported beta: 0.925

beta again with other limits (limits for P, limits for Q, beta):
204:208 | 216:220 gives 1.072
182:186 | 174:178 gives 0.987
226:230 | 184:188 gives 1.035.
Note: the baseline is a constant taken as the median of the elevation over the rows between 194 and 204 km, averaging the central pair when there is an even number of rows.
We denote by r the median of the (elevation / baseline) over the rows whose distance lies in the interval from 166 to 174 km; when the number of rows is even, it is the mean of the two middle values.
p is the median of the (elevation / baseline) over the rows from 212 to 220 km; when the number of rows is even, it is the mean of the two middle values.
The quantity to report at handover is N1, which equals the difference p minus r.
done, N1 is 0.145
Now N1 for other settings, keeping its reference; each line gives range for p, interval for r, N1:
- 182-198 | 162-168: 0.079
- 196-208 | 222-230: -0.004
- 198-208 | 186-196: -0.053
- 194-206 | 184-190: -0.044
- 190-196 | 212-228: -0.009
